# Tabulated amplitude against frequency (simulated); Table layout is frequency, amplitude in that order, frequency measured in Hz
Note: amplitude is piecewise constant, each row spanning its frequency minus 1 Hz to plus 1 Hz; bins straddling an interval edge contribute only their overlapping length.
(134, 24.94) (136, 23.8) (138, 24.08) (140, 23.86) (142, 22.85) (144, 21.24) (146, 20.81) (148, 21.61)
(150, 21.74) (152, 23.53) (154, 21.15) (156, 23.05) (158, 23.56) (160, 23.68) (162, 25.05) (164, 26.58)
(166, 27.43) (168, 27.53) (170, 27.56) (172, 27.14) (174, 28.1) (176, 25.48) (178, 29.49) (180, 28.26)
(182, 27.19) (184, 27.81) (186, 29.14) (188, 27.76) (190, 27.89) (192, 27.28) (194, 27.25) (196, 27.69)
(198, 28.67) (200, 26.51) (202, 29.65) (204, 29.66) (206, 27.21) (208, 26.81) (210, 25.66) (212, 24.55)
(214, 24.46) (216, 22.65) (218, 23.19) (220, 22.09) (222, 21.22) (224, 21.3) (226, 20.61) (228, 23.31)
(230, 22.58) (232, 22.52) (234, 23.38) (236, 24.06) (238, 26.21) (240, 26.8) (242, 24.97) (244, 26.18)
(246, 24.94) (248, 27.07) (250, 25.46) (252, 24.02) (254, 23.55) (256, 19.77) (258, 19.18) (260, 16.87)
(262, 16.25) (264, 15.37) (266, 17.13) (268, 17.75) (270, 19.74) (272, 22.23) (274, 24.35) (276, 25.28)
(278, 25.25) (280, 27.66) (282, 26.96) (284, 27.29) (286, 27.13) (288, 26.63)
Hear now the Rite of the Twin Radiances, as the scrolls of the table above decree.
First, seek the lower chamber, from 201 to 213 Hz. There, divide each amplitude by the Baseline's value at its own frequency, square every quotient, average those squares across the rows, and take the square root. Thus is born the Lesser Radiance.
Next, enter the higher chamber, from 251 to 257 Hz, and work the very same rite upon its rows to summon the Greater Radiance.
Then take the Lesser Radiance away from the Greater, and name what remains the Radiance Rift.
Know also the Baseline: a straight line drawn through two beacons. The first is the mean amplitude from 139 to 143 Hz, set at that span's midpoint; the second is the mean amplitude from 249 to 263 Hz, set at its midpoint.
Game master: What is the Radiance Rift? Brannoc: -0.17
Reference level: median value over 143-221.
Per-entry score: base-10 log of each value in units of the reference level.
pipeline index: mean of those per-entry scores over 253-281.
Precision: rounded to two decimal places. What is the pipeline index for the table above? -0.12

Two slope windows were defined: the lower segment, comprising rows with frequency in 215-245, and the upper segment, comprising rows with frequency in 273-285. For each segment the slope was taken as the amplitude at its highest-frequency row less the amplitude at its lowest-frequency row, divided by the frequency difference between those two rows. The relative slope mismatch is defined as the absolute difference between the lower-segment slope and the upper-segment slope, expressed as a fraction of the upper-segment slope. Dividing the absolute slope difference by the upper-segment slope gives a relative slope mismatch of 1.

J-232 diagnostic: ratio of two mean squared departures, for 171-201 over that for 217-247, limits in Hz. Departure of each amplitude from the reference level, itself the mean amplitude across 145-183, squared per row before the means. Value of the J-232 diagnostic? 1.2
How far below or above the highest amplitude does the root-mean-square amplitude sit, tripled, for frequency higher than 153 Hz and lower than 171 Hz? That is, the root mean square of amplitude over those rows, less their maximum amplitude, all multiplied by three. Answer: -7.2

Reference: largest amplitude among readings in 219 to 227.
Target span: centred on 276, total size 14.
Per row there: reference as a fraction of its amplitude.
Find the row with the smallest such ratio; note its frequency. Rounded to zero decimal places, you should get 280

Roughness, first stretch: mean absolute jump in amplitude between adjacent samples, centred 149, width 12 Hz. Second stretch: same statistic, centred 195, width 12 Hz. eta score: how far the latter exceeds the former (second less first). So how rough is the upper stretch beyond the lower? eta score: -0.3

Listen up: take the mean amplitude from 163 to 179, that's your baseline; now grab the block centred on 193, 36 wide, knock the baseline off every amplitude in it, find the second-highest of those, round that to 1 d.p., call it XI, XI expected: 2.2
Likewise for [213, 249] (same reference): -0.6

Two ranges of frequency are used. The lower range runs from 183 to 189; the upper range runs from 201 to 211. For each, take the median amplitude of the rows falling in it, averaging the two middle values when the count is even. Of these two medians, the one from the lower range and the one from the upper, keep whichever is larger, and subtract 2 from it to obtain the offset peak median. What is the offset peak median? 25.8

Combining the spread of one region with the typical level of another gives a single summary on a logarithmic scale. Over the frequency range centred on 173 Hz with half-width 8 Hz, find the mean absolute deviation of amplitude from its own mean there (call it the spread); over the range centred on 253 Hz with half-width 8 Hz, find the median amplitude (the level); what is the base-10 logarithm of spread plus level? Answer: 1.39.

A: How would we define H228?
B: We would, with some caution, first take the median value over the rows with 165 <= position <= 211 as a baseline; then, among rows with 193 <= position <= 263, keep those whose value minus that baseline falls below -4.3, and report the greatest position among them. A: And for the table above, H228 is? 262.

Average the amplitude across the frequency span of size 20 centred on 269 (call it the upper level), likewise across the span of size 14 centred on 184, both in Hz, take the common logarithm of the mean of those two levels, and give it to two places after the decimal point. 1.38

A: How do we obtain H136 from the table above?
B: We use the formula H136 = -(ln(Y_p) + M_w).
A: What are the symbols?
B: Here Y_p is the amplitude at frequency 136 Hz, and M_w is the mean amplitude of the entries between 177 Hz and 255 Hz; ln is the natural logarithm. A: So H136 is -28.8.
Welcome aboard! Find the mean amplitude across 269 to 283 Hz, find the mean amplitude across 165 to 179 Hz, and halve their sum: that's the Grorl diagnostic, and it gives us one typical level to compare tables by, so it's 26.0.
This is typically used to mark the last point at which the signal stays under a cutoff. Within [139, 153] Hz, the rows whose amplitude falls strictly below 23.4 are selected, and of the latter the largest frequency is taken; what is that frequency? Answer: 150 Hz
